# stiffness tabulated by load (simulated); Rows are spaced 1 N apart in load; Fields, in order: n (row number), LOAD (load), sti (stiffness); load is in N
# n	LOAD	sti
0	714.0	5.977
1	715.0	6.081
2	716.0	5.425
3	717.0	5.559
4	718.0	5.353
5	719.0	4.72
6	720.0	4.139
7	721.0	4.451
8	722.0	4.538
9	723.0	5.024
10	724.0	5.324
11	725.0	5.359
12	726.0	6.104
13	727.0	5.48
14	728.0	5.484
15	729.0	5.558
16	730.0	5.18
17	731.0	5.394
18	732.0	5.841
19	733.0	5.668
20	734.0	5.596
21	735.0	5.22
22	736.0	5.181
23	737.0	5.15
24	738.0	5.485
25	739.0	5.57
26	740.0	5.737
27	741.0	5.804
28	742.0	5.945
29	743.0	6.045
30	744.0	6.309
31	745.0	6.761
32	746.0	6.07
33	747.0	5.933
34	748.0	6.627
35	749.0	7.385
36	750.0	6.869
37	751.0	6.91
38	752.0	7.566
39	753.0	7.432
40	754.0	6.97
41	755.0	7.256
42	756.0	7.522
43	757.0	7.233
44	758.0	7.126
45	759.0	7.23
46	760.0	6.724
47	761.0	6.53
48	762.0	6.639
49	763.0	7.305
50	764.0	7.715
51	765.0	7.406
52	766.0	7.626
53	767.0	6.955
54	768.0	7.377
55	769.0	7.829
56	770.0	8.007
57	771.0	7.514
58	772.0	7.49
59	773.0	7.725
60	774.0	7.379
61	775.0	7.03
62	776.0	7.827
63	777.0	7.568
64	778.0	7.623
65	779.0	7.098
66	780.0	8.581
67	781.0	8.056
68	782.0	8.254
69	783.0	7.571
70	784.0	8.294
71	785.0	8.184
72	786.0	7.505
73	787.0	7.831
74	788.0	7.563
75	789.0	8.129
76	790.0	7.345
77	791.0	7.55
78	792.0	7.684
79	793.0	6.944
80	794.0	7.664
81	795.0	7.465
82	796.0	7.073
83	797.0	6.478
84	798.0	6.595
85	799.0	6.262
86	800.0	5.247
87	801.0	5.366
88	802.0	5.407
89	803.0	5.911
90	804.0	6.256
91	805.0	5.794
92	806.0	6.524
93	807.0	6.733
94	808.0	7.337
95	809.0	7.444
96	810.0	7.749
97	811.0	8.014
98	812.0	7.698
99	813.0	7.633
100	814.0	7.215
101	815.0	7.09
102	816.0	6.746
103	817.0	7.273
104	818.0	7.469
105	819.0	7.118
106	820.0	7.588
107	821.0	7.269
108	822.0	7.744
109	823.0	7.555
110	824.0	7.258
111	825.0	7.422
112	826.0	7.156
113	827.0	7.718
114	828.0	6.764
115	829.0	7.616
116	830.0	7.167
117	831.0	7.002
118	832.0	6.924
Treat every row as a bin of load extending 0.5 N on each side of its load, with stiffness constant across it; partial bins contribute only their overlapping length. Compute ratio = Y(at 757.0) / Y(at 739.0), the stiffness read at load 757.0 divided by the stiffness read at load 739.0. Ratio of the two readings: 1.30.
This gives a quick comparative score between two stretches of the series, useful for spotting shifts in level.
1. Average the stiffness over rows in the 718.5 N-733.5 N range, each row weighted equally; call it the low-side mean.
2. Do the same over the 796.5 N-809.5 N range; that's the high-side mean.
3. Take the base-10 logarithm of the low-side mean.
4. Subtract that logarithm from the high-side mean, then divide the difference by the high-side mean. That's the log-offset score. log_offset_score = 0.885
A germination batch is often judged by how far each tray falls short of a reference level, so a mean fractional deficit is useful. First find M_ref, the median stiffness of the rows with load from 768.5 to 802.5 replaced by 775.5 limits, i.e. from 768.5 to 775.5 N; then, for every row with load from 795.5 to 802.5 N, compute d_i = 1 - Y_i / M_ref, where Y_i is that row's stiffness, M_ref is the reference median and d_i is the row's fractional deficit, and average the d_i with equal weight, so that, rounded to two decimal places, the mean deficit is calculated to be 0.19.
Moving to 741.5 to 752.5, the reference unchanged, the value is 0.12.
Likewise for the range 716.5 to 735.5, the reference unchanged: 0.30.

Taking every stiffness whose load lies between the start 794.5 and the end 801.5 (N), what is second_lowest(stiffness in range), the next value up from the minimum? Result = 5.366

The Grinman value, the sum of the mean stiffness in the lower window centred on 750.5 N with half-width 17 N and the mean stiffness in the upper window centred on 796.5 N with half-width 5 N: 13.3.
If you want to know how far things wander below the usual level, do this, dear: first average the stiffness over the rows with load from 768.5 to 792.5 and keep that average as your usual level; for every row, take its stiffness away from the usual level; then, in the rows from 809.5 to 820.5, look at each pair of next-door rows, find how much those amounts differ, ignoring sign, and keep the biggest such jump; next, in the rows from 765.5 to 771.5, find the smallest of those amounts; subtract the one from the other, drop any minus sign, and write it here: 0.80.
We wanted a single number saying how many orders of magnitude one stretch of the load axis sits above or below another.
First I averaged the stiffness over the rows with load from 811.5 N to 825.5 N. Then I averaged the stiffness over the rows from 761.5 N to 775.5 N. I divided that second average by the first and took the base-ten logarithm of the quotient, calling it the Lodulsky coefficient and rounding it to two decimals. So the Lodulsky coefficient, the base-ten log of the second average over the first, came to 0.00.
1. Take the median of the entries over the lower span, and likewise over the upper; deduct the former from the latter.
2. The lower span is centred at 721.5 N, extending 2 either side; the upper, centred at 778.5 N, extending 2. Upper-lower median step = 3.1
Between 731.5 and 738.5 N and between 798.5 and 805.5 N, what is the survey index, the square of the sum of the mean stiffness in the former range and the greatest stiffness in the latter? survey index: 137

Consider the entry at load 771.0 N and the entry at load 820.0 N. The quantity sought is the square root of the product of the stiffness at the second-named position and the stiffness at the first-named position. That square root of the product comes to 7.6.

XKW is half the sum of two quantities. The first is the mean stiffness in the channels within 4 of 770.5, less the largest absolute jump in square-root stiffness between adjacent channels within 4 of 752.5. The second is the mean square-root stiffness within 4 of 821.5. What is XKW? 5.07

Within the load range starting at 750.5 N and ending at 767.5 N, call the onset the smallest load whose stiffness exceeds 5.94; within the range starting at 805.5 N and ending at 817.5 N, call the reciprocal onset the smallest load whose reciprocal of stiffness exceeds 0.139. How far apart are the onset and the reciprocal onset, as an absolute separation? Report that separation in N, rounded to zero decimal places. 55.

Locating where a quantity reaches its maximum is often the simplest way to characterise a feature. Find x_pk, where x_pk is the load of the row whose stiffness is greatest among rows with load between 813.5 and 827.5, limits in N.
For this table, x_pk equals 822.0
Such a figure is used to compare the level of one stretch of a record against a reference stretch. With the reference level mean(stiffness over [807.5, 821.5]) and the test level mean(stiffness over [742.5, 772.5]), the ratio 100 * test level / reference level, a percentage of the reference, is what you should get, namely 96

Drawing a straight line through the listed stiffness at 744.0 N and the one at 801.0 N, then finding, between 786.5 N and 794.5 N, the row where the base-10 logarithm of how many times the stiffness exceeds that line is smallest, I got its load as 793.0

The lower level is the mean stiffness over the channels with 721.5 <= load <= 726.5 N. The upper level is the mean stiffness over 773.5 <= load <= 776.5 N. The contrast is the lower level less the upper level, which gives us -2.1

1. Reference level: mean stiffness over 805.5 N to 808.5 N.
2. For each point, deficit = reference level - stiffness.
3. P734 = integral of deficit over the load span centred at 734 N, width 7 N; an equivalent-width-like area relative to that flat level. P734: 10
